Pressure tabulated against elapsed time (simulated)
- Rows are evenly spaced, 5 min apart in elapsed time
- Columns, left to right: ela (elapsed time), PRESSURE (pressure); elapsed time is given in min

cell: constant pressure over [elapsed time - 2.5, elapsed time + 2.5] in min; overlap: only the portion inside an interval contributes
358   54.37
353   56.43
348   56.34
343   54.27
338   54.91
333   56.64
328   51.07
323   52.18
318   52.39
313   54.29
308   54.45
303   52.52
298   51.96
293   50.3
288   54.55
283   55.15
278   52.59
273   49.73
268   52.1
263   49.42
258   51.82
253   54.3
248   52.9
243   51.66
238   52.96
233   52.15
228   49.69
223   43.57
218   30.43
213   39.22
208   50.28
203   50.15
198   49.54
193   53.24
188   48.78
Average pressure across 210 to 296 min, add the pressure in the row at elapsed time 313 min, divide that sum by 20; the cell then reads 5.19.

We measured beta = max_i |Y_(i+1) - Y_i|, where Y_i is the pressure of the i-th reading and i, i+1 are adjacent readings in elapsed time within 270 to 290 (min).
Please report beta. 2.9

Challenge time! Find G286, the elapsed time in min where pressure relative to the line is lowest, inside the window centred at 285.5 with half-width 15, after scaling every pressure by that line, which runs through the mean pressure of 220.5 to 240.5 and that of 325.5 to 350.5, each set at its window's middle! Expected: 293 min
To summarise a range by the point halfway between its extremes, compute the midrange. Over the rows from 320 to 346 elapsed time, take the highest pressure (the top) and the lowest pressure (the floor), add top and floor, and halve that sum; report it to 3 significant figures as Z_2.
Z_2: 53.9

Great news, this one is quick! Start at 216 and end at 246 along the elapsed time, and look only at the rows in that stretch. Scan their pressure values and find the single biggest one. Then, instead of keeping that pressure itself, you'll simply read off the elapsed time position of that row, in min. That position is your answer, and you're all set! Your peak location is 238 min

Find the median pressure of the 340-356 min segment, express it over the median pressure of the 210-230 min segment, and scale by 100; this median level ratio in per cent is 136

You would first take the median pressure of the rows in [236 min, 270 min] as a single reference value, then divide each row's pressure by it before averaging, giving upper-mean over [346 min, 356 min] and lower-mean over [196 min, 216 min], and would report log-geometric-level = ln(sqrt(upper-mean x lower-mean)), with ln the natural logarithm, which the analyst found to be -0.01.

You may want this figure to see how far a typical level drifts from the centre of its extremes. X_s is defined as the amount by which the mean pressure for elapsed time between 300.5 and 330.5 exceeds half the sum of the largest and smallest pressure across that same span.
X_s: 0.1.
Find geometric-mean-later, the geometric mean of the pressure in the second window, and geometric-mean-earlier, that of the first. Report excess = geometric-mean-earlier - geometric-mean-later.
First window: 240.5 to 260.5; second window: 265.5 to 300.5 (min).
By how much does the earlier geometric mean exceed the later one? 0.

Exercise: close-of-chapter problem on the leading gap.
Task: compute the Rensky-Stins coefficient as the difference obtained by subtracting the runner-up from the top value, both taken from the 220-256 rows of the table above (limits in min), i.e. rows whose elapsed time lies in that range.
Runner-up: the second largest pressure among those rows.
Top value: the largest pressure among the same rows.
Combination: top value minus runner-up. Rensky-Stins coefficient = 1.34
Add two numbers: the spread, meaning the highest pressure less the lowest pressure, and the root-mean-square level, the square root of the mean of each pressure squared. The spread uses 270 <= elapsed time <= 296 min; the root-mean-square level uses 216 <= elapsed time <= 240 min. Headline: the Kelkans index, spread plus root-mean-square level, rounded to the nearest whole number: 52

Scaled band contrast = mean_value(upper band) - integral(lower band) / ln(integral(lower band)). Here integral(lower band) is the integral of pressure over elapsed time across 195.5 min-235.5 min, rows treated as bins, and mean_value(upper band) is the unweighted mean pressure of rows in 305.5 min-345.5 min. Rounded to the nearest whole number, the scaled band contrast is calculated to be -189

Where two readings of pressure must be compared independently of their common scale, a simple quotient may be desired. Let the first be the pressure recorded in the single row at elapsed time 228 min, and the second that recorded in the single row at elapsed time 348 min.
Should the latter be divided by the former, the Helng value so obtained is 1.13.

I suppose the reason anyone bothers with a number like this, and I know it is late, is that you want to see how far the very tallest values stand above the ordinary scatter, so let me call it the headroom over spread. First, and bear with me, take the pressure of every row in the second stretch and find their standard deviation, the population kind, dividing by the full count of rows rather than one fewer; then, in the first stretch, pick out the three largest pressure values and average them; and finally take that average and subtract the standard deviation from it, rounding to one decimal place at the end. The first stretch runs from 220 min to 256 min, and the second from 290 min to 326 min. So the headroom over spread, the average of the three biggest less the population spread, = 52.1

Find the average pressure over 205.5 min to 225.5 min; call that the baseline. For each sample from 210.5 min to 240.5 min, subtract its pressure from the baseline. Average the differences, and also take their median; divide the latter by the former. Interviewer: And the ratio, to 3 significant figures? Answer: 1.52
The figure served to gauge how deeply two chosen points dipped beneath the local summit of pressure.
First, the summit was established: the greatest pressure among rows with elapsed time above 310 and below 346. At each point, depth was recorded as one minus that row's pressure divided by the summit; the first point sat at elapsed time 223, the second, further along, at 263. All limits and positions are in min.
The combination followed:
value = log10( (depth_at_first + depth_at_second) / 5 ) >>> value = -1.1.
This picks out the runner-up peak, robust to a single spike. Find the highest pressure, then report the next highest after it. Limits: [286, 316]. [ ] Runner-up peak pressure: 54.45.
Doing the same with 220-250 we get 52.9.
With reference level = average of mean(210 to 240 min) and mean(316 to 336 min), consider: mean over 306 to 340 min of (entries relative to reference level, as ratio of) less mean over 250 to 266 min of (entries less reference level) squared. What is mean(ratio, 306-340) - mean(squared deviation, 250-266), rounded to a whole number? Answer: -12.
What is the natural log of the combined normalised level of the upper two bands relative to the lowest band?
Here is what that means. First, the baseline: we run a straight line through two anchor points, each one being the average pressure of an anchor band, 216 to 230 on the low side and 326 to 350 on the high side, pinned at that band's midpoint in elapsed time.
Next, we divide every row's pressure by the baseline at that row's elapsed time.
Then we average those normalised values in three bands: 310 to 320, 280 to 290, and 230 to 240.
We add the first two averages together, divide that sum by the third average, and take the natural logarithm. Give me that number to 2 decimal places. 0.56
